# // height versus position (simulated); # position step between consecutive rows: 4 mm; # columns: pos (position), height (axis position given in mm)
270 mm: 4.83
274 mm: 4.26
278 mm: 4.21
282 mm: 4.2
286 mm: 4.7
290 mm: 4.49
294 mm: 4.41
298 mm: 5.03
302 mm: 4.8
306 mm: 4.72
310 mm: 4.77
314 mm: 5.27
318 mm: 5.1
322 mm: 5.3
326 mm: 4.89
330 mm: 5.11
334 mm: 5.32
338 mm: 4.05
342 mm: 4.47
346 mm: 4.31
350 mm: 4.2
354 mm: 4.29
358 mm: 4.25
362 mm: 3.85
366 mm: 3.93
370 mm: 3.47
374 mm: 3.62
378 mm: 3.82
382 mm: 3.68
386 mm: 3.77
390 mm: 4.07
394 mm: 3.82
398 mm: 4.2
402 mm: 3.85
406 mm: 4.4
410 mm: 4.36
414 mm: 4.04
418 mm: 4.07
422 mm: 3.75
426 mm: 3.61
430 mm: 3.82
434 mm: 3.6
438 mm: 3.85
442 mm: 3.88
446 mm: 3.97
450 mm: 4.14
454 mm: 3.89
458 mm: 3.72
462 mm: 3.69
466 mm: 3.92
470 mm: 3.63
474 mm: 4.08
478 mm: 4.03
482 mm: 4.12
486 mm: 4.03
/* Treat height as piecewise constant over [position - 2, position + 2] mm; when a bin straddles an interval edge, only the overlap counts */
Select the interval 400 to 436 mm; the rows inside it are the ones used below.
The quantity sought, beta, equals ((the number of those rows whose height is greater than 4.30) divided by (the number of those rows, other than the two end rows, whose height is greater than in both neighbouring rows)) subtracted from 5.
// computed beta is 4.3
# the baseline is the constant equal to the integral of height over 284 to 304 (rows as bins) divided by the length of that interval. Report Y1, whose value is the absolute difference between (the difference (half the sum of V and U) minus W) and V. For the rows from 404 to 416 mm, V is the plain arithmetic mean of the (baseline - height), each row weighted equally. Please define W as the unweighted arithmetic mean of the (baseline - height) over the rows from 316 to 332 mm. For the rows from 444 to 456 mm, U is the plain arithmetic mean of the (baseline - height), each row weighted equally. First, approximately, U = 0.69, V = 0.4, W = -0.41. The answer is 0.55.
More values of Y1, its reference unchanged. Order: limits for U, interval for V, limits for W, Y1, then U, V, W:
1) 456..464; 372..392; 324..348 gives 0.05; 0.98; 0.9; -0.01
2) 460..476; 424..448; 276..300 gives 0.20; 0.86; 0.9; 0.18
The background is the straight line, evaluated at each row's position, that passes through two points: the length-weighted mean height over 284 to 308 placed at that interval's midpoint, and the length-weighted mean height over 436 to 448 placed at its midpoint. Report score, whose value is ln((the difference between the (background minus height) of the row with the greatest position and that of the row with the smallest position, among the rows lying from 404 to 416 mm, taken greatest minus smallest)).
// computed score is -1.15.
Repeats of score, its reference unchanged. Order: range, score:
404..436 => -0.43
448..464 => -0.95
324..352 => -0.58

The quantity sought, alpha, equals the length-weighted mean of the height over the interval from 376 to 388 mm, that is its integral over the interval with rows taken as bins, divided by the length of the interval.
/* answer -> 3.76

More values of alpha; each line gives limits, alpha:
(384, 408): 4.02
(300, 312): 4.76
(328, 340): 4.83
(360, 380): 3.74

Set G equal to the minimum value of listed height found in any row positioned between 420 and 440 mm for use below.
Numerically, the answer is 3.6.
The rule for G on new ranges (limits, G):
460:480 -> 3.63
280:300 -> 4.2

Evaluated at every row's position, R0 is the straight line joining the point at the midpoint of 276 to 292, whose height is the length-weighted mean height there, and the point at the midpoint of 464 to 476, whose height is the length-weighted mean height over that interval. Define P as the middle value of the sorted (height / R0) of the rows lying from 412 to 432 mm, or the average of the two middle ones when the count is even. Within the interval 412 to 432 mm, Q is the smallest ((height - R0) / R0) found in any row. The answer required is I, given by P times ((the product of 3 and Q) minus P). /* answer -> -1.20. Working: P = 0.96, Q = -0.098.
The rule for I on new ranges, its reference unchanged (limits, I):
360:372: -1.31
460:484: -1.25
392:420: -1.22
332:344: -1.26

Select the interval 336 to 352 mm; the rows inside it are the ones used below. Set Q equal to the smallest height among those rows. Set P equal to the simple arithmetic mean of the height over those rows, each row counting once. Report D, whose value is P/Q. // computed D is 1.05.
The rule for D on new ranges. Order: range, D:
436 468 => 1.05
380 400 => 1.06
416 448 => 1.06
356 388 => 1.09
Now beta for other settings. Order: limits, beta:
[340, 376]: 4.0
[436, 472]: 5.0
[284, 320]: 0.5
